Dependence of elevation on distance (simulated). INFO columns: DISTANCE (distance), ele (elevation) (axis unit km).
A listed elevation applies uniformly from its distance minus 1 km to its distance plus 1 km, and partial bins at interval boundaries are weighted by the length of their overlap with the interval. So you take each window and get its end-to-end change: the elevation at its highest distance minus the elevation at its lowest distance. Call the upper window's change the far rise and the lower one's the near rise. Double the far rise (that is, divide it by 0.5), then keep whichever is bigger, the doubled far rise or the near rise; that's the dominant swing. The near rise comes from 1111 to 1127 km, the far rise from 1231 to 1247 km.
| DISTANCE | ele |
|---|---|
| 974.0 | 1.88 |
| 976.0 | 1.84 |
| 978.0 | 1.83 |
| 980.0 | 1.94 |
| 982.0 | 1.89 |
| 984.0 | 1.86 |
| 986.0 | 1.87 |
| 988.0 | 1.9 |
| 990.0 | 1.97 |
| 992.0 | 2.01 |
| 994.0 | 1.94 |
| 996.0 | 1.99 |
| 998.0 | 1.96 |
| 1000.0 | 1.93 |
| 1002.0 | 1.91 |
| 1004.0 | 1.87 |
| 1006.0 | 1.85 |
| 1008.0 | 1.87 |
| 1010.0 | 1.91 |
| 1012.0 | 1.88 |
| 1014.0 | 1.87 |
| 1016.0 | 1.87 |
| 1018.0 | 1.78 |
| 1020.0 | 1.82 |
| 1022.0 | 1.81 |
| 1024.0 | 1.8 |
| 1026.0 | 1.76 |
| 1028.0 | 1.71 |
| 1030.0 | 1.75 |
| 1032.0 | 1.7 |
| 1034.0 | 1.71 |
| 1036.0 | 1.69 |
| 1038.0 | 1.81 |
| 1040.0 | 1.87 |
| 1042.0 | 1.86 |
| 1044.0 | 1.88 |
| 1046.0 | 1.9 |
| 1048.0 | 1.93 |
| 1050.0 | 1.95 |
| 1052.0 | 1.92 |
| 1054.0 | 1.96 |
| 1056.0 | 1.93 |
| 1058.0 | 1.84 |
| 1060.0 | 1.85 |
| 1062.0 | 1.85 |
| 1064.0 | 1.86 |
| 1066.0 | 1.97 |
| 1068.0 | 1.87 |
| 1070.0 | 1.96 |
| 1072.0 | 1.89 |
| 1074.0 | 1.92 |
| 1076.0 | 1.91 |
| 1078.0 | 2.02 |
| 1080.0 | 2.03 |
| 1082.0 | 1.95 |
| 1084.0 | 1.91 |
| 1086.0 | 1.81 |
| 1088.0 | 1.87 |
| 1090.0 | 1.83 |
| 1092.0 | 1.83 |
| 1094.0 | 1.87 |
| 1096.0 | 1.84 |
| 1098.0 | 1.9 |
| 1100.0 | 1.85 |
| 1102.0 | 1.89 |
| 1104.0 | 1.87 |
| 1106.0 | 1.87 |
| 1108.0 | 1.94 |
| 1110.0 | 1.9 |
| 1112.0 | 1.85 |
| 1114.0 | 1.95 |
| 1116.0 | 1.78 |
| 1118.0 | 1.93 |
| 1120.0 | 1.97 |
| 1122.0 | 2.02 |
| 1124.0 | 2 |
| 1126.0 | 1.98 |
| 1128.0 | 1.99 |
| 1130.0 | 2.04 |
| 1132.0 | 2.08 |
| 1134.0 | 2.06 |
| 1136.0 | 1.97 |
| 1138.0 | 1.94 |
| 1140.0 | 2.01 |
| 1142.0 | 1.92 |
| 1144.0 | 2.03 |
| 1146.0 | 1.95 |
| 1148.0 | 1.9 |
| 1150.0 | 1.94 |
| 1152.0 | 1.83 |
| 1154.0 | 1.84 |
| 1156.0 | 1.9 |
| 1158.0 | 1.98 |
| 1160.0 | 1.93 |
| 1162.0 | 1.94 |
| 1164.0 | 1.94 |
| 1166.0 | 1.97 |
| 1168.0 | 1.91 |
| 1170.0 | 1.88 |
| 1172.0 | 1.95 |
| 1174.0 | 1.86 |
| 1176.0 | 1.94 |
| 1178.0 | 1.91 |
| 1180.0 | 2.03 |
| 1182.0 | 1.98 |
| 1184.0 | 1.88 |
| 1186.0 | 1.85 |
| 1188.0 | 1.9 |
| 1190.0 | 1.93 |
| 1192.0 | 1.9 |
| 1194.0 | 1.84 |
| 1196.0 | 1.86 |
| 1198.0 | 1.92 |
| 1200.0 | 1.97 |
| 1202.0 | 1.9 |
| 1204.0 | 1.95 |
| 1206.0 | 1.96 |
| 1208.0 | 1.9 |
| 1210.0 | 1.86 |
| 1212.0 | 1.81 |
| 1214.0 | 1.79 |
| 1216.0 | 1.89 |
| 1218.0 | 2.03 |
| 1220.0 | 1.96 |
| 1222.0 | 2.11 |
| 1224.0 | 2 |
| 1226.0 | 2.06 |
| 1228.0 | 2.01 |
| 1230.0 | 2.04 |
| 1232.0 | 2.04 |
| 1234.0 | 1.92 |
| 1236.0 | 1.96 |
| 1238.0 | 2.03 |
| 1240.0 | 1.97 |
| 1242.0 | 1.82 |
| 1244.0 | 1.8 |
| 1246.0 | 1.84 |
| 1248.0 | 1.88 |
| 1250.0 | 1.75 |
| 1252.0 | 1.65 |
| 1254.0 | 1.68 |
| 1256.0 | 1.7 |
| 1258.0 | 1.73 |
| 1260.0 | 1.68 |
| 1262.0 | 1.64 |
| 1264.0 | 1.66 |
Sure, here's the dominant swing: 0.13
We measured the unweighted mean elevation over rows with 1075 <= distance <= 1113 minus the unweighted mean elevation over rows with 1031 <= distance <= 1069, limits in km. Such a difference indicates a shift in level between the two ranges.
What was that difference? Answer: 0.03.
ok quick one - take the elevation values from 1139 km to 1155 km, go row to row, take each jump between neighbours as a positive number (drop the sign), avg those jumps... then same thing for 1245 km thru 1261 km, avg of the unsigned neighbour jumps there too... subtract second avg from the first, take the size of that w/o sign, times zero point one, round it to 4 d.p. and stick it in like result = 0.0013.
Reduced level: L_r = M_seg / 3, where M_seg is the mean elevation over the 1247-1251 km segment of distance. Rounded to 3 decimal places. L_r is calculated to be 0.605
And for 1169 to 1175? 0.632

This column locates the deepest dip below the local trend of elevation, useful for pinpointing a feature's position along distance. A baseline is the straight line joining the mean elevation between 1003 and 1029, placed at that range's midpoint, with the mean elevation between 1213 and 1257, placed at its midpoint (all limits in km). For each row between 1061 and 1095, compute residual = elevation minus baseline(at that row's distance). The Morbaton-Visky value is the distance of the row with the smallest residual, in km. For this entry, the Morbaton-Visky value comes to 1086.0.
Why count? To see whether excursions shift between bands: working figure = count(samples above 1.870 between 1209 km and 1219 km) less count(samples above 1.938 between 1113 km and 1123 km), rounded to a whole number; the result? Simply -1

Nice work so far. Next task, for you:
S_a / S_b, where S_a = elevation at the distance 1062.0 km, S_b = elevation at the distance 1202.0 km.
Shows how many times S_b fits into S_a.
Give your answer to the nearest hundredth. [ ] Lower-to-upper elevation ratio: 0.97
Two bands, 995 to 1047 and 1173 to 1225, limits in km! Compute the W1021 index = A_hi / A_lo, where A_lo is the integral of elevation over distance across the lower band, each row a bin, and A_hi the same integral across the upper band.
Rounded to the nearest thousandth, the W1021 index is 1.045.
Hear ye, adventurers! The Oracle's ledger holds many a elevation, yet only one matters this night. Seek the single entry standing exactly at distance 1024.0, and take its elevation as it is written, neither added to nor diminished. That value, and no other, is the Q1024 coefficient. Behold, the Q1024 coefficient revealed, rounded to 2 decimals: 1.80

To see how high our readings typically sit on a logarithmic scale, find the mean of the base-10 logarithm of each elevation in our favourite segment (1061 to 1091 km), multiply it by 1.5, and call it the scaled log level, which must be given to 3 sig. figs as 0.421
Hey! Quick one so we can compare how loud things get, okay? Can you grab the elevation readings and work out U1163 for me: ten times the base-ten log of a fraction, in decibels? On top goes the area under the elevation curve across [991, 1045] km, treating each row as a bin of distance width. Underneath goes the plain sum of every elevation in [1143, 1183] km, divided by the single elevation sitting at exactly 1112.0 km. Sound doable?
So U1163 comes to 6.8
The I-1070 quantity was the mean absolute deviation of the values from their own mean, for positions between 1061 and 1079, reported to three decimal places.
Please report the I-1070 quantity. 0.045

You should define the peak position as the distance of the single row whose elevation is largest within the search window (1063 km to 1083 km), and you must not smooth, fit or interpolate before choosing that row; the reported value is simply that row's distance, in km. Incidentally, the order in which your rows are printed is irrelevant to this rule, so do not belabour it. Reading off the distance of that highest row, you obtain 1080.0 km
